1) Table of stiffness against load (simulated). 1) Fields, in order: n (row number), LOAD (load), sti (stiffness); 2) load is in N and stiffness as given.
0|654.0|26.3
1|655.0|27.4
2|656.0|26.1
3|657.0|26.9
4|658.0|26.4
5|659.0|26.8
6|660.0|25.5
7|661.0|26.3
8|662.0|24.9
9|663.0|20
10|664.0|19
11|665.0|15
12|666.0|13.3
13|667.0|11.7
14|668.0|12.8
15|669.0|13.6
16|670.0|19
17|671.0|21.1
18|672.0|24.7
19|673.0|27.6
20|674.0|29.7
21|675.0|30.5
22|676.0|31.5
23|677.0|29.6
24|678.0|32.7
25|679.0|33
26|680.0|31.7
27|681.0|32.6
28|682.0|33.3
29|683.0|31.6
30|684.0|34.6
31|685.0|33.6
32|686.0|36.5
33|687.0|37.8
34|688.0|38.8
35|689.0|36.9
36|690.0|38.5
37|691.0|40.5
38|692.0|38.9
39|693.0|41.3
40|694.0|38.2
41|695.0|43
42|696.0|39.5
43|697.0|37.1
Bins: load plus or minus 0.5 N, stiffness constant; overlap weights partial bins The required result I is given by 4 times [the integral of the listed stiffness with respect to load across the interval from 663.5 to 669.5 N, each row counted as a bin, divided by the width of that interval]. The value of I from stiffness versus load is 57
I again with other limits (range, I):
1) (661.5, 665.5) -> 79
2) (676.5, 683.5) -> 128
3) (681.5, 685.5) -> 133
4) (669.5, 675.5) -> 102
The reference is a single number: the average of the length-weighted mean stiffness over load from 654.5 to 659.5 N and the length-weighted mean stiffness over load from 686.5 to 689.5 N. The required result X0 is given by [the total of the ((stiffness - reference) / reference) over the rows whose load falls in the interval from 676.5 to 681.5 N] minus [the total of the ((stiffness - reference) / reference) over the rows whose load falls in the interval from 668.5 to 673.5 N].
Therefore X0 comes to 2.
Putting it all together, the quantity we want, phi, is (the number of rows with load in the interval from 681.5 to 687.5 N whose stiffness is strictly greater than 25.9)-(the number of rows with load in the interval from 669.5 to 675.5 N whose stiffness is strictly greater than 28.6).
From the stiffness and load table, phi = 4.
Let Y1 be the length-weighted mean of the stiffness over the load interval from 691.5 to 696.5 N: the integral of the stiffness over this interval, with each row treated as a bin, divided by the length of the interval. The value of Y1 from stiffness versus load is 40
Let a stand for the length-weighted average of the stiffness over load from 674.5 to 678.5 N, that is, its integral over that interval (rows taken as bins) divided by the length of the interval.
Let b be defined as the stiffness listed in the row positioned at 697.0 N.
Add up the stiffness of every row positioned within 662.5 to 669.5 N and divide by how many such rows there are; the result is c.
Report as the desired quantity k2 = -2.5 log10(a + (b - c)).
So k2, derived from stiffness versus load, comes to -4.3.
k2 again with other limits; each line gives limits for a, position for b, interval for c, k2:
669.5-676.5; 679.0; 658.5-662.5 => -3.8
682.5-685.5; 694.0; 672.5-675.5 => -4.1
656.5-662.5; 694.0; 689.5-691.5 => -3.5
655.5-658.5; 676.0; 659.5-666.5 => -3.9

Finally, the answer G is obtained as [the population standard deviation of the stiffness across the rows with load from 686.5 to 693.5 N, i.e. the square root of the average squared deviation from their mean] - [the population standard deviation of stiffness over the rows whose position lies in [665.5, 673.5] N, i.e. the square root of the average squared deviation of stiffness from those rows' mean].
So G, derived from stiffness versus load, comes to -4.3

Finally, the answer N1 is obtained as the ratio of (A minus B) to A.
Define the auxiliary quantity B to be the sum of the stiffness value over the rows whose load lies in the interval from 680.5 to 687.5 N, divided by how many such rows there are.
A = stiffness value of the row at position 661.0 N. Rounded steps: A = 26.3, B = 34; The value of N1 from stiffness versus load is -0.3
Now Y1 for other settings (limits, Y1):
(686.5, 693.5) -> 39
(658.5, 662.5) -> 26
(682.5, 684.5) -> 33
